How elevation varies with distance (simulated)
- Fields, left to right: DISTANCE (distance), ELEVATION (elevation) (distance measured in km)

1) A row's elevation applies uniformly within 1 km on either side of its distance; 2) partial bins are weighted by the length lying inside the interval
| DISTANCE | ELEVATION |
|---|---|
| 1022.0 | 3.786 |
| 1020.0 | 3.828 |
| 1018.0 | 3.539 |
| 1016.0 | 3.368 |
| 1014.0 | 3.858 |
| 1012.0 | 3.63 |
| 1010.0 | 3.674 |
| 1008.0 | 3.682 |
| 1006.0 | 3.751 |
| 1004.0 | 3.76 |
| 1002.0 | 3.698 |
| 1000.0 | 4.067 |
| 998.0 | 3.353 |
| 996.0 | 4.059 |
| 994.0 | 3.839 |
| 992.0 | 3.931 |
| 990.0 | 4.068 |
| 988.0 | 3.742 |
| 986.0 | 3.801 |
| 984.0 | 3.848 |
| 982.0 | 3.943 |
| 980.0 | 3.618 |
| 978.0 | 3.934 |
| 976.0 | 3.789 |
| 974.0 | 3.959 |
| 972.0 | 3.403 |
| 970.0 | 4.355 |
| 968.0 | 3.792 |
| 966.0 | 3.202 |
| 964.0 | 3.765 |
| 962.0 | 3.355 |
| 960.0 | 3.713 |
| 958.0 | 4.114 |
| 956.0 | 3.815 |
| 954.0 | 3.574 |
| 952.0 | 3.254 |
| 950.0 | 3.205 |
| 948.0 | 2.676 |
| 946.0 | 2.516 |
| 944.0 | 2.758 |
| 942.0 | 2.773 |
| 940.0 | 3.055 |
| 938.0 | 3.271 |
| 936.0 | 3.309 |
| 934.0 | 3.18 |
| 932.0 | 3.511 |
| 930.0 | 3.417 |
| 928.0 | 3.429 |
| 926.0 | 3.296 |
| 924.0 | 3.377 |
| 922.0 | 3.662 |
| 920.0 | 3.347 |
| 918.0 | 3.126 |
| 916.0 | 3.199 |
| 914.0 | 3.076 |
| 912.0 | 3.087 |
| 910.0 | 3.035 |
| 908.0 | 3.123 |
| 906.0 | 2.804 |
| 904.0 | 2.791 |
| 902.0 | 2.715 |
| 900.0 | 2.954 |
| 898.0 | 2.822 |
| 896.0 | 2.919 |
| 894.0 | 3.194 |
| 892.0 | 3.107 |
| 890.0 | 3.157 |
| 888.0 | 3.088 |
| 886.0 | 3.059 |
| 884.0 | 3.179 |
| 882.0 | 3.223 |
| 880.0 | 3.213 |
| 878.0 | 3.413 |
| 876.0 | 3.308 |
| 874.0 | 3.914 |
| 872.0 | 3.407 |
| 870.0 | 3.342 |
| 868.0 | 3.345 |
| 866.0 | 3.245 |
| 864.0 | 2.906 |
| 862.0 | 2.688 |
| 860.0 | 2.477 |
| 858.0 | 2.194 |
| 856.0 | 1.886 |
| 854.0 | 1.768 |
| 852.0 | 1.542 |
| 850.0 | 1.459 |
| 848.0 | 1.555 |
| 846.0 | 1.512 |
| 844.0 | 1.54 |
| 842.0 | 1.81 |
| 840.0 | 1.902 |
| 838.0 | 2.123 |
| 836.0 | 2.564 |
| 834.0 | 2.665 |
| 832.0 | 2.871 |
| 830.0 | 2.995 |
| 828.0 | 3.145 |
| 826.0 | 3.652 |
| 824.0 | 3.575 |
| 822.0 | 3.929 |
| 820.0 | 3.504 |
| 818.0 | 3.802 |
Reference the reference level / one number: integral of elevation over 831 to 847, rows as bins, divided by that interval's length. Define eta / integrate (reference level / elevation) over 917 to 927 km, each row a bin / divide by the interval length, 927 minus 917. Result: 0.63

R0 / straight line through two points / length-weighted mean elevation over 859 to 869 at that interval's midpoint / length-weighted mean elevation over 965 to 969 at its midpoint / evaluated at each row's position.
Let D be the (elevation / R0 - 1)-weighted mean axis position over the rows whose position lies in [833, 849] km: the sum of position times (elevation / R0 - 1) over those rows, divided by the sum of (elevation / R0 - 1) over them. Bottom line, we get 843.3 km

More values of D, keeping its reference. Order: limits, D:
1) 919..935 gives 924.4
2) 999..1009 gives 1000.4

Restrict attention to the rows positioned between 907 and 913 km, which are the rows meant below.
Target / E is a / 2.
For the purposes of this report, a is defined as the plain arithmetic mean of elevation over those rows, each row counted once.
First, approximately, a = 3.1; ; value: 1.54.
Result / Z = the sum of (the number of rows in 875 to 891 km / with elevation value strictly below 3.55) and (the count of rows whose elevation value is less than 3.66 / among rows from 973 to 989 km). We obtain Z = 9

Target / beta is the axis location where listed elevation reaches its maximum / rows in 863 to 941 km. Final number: 874.0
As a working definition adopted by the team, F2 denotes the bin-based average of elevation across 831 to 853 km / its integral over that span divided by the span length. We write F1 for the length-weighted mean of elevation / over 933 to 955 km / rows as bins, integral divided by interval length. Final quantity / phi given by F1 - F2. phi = 1.1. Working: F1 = 3.1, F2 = 1.96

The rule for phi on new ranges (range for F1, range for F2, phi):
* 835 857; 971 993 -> -2.0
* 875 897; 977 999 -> -0.7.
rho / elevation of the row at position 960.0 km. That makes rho 3.713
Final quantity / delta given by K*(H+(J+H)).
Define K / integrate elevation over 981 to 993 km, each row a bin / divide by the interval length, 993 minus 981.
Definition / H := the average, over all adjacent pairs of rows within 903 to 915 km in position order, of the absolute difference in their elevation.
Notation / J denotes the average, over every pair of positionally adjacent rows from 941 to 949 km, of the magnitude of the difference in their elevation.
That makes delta 1.29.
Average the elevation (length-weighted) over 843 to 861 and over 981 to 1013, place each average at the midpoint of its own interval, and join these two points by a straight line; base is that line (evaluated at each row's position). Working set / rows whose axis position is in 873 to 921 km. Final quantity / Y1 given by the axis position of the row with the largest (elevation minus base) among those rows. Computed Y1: 874.0 km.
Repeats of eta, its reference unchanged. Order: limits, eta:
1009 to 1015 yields 0.57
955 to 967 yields 0.58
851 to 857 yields 1.23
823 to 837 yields 0.70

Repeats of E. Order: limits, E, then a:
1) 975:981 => 1.89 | 3.8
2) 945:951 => 1.40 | 2.8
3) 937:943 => 1.52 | 3.0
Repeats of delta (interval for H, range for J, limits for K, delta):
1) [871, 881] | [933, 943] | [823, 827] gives 3.16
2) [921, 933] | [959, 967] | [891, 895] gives 2.16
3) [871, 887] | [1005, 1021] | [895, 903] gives 1.83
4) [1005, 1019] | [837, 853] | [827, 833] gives 1.37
